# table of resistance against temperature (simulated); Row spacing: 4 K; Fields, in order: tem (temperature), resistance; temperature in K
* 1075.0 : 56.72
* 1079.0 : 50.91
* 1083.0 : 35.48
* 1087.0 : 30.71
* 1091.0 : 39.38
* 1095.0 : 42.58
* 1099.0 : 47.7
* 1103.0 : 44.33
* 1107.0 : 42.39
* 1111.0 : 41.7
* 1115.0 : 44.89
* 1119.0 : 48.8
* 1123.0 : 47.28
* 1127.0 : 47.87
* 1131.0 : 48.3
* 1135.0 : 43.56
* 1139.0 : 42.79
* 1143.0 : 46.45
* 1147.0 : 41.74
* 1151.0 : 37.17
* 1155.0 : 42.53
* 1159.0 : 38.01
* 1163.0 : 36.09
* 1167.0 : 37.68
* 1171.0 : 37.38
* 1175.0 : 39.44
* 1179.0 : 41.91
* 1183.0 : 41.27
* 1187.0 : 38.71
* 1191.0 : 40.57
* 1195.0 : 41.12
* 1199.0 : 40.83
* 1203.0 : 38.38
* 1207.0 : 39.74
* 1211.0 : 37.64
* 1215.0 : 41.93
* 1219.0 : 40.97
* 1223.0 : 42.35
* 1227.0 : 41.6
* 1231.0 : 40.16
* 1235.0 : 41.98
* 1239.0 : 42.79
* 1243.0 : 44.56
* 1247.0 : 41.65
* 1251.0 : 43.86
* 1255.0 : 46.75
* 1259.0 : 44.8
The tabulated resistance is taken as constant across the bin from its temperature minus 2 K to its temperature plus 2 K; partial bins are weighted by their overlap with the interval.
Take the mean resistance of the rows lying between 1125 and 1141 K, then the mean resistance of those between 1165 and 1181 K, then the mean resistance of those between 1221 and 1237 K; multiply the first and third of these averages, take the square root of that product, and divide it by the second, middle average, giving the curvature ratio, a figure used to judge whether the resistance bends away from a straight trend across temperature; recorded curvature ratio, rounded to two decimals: 1.11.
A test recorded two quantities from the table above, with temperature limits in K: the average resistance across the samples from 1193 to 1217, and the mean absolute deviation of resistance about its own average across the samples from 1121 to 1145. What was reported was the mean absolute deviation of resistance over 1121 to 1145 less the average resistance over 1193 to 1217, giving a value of -38.0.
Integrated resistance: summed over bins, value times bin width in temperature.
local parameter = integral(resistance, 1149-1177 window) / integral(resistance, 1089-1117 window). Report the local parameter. 0.89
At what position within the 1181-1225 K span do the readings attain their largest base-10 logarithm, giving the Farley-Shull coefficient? 1223.0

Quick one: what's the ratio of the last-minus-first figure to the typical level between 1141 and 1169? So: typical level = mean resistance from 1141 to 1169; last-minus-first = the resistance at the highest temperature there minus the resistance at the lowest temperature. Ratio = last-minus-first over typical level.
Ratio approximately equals -0.22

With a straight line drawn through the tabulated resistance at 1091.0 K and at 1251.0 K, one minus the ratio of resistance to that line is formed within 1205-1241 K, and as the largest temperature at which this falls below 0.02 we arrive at 1239.0 K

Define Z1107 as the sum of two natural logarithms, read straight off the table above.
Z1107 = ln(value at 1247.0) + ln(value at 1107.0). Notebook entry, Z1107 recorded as 7.48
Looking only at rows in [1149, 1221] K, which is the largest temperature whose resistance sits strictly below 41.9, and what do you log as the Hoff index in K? 1219.0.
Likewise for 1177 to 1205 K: 1203.0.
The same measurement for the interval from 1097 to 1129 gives 1111.0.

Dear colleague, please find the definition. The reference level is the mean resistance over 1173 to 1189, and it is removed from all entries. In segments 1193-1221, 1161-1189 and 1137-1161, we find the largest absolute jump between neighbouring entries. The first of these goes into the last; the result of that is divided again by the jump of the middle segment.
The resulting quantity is 0.49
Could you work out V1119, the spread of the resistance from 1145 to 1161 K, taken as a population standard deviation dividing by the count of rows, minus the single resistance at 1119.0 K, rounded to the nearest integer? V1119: -46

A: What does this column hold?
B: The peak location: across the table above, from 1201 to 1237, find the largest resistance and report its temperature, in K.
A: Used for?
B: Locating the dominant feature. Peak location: 1223.0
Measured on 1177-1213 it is 1179.0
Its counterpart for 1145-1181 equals 1155.0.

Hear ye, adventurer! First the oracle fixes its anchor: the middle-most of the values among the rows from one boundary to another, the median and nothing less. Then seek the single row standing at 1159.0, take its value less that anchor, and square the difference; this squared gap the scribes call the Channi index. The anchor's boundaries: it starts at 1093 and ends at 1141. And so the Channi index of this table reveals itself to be 44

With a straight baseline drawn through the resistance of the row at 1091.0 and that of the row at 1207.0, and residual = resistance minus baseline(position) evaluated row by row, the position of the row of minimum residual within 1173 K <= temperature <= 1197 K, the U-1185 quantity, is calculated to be 1187.0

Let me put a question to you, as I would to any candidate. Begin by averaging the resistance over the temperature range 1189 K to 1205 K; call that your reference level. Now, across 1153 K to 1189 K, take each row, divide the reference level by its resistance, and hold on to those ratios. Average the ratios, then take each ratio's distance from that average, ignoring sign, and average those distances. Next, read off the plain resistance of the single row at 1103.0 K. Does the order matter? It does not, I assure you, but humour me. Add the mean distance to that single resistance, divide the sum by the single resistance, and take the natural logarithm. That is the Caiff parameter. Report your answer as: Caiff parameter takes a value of 0.0011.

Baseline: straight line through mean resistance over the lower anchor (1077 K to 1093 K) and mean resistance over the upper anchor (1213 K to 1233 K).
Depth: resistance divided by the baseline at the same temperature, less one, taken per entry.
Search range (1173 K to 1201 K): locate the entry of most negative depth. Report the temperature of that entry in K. 1187.0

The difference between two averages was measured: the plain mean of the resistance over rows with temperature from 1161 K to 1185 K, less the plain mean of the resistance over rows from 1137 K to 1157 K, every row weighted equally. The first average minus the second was -3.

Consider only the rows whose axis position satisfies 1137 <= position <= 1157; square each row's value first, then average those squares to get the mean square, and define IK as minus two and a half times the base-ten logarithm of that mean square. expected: -8.13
